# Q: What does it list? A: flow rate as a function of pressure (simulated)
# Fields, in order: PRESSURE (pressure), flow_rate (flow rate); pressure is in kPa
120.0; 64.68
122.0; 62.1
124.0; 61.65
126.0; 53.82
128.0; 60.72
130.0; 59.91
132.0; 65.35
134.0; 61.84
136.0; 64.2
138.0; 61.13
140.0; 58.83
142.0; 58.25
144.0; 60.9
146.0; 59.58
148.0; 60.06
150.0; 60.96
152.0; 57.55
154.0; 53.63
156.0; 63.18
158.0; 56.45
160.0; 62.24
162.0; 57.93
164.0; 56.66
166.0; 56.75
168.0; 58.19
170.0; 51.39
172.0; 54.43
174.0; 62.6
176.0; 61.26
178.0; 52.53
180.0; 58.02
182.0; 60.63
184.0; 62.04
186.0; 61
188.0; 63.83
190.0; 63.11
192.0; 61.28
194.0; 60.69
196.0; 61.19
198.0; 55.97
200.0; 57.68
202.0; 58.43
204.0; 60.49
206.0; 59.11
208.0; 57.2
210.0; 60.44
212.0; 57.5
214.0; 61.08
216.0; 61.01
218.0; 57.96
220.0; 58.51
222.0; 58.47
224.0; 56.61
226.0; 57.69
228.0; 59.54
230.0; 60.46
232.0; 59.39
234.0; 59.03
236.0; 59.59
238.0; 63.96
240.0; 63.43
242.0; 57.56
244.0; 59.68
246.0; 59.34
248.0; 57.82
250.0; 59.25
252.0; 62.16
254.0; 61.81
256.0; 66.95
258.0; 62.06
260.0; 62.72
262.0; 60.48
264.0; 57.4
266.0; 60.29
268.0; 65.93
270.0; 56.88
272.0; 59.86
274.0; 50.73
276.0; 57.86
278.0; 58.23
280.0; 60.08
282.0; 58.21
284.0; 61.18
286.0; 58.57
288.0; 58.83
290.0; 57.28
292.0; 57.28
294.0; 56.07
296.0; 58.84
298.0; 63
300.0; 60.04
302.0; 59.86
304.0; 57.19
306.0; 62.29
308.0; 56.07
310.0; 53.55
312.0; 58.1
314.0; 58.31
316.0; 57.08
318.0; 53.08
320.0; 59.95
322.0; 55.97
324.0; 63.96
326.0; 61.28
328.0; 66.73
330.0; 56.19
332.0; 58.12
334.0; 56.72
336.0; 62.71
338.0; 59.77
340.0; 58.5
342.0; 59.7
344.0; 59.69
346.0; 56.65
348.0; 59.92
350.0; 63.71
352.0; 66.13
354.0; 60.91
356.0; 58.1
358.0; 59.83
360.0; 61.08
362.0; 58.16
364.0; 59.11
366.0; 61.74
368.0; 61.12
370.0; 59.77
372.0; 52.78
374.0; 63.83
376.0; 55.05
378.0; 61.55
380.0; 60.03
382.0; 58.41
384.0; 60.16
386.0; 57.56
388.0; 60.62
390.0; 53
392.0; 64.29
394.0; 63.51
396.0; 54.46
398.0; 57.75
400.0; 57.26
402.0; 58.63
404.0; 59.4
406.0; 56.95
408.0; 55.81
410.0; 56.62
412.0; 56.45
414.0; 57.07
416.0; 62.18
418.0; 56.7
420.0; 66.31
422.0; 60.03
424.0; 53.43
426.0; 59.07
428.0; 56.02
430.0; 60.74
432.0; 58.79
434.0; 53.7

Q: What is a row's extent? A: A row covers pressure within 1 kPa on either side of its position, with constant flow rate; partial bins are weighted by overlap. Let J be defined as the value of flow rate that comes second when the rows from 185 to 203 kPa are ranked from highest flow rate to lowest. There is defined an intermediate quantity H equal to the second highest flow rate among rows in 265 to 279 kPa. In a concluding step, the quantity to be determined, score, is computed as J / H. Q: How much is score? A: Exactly 1.05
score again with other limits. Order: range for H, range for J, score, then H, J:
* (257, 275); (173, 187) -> 0.99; 62.72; 62.04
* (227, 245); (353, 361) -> 0.96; 63.43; 60.91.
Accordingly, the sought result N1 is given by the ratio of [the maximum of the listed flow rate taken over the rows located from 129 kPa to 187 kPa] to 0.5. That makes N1 131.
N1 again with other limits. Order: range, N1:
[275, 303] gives 126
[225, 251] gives 128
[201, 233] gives 122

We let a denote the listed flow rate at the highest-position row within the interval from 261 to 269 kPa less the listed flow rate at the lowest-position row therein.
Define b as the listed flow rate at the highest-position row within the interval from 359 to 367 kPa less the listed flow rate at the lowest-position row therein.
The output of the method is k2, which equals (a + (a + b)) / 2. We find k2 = 6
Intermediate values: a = 5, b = 1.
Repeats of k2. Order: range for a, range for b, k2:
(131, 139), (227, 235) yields -4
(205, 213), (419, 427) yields -5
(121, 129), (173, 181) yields -4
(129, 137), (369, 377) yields 2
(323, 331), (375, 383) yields -6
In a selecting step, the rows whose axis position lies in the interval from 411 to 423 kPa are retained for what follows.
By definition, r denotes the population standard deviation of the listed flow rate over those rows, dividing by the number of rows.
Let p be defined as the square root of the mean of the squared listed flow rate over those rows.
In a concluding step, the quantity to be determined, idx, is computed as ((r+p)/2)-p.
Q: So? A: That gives -28.2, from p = 59.9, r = 3.6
